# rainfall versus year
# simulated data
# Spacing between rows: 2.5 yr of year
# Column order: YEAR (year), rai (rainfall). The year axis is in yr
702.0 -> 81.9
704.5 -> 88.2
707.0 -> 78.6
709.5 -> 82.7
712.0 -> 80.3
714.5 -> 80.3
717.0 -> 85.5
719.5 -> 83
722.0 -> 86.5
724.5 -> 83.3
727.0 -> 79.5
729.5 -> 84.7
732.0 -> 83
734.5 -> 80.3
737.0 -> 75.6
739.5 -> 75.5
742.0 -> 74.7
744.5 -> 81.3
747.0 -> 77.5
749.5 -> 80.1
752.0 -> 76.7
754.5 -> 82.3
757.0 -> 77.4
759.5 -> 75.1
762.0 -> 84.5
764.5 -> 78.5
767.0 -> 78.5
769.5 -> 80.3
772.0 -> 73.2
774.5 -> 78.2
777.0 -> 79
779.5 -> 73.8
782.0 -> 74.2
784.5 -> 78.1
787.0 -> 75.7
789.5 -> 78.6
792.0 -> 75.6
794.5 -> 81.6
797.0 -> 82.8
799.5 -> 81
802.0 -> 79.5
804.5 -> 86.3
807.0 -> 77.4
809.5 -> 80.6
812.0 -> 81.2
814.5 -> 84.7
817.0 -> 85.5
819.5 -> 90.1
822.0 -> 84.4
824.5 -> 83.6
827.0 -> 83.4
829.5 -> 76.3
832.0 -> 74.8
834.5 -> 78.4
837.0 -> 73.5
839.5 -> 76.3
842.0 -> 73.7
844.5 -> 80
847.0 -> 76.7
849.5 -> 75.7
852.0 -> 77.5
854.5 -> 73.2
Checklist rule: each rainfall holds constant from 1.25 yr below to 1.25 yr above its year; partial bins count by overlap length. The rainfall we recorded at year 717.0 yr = 85.5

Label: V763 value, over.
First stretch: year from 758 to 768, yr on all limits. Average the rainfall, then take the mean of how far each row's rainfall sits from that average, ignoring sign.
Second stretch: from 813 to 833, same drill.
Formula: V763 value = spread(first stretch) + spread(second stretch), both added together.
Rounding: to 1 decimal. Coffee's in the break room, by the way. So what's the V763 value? 6.3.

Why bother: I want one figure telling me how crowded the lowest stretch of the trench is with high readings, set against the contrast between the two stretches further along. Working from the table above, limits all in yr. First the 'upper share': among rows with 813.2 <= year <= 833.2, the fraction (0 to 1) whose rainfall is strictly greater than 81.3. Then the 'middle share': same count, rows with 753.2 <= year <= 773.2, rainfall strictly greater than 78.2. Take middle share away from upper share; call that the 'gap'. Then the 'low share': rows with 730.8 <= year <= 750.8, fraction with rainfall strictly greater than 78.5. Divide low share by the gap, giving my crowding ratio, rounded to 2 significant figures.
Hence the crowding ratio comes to 4.0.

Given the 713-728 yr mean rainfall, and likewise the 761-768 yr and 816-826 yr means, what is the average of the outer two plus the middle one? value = 165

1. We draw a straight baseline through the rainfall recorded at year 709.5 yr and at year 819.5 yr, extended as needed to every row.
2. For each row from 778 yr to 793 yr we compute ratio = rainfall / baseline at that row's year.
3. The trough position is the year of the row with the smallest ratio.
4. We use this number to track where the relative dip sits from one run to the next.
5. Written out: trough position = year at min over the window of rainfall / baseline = 779.5 yr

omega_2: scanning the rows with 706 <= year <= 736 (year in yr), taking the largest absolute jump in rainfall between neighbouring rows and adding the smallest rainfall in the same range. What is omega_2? 83.8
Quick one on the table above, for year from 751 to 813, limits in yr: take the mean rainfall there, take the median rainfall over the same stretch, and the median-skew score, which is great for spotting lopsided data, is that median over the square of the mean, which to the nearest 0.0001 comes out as 0.0126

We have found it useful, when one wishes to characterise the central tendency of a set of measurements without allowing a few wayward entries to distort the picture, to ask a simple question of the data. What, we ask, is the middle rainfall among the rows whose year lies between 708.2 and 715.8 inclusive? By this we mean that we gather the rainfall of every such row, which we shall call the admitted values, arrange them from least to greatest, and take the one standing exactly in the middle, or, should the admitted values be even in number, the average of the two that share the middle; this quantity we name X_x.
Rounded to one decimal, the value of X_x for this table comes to 80.3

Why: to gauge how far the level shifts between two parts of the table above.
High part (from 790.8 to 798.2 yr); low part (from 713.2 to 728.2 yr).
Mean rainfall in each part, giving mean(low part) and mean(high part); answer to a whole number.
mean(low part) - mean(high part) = 3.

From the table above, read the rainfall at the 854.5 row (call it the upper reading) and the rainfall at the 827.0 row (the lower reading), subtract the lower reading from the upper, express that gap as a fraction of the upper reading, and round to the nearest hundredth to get -0.14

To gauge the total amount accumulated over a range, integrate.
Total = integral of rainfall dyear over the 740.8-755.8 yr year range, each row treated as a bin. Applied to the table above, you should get 1182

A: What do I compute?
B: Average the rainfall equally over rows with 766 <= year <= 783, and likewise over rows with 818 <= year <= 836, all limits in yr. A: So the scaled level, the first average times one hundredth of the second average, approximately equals 62.6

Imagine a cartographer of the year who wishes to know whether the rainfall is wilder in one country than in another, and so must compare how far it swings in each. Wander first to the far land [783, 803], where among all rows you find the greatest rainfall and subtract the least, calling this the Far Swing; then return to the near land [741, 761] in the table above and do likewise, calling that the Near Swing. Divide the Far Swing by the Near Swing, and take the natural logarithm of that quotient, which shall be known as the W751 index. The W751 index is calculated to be -0.1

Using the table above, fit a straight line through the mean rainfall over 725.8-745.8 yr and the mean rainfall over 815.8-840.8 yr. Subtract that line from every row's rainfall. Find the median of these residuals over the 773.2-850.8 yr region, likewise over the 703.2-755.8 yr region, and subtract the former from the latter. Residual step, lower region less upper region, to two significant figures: 2.8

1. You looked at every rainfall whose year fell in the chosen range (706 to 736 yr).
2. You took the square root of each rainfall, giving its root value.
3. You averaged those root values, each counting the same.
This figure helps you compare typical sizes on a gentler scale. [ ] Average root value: 9.07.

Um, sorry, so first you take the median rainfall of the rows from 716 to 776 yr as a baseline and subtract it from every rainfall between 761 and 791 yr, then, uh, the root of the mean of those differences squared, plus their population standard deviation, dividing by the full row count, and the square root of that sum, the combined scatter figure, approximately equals 2.58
